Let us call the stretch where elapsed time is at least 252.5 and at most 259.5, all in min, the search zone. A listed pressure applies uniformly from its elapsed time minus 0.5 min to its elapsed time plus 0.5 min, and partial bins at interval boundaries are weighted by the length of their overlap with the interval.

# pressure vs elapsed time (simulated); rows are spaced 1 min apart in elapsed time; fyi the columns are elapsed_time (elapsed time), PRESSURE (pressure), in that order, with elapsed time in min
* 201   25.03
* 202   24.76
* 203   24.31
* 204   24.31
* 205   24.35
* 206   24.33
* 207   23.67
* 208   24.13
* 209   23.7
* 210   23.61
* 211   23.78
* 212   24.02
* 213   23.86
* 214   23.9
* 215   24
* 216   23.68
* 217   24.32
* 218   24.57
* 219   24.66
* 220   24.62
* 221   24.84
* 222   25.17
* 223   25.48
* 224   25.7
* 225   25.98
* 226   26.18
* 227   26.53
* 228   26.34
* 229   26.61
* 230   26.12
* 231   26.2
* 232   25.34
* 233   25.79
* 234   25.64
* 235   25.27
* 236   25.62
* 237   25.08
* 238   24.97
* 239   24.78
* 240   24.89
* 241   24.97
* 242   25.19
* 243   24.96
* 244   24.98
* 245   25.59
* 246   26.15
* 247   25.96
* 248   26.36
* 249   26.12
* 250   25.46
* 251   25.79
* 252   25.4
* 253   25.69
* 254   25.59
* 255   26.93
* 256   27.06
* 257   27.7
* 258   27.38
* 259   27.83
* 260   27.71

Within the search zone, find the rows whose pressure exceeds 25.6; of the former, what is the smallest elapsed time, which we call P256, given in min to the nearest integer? 253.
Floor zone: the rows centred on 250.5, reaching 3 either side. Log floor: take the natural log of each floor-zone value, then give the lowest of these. 3.23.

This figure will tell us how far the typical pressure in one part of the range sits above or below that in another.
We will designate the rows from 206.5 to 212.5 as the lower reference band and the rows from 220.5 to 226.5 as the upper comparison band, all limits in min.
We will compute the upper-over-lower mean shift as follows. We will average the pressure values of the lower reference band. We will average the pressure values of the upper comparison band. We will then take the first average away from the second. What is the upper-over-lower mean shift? 1.7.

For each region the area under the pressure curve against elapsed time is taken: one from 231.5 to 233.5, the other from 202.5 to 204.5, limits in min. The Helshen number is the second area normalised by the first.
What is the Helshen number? 0.95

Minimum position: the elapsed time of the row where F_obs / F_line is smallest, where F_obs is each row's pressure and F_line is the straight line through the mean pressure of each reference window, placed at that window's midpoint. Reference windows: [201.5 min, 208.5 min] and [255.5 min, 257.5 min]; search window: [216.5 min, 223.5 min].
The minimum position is 217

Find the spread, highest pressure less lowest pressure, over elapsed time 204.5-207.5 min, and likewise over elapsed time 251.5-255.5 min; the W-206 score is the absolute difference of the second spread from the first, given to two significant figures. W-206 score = 0.85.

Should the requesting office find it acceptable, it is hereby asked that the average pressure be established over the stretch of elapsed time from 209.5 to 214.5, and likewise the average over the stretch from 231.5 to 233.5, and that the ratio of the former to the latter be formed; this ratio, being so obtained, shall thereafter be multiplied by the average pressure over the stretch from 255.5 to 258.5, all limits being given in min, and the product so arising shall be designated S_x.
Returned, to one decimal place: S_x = 25.5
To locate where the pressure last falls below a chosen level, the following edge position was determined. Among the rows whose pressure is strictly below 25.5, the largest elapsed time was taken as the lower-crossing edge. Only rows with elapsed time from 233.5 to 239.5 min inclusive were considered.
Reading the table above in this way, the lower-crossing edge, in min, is 239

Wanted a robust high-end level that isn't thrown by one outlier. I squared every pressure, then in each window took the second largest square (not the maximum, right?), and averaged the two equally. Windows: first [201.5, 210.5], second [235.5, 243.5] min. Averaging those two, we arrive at 614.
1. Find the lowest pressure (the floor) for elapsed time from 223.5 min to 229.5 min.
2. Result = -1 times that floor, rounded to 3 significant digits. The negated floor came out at -25.7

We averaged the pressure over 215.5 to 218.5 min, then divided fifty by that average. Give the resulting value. 2.07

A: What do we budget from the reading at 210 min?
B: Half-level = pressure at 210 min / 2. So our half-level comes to 11.8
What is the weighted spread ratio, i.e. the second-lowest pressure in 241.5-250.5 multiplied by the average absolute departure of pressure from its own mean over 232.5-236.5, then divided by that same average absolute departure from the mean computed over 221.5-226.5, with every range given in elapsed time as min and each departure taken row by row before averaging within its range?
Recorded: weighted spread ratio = 13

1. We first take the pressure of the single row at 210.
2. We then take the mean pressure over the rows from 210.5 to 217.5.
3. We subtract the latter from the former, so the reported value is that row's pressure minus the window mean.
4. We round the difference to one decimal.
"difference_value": -0.3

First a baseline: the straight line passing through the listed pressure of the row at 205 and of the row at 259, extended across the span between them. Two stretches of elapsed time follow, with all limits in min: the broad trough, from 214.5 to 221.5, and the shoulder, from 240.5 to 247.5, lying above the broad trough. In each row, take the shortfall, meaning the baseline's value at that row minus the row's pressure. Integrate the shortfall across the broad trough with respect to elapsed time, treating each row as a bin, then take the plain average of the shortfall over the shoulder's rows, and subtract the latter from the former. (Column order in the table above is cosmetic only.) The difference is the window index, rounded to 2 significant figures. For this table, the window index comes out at 4.2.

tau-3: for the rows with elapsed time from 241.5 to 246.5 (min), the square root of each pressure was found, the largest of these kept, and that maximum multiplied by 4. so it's 20.5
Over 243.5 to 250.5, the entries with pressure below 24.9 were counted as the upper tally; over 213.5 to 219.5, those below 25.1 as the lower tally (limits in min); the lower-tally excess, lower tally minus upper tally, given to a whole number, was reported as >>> 6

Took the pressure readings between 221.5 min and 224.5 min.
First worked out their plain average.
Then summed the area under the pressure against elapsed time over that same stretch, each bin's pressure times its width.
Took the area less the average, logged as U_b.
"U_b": 51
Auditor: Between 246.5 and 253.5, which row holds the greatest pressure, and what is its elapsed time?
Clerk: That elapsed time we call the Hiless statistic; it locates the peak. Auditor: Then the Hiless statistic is 248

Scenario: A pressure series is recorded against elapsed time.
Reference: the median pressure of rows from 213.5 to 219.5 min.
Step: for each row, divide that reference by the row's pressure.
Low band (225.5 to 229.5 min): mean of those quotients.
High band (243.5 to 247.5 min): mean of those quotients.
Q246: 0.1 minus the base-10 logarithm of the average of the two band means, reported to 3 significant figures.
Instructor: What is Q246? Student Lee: 0.132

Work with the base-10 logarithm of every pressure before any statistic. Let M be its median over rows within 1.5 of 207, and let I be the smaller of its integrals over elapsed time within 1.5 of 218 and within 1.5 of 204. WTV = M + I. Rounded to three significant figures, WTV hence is 5.54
